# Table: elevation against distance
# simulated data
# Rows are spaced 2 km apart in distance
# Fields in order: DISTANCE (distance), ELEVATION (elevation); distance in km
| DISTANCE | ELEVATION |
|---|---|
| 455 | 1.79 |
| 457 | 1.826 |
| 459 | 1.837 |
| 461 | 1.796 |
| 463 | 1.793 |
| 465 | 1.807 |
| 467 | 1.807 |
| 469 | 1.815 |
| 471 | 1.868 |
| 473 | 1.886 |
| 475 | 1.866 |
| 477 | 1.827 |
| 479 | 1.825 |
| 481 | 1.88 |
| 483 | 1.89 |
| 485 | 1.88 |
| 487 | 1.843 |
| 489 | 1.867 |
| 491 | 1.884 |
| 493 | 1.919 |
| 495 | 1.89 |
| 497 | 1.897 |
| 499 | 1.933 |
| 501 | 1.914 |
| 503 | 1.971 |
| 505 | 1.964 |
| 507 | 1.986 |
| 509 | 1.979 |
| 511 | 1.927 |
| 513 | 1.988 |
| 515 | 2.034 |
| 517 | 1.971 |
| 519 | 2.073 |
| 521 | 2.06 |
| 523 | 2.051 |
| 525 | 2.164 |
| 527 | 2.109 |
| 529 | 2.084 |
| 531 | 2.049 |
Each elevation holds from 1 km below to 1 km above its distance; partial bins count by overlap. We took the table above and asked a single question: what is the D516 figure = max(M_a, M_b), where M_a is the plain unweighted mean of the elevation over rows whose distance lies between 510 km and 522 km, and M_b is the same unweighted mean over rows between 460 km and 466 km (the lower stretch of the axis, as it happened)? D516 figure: 2.01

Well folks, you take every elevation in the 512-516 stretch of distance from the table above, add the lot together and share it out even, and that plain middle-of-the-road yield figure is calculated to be 2.01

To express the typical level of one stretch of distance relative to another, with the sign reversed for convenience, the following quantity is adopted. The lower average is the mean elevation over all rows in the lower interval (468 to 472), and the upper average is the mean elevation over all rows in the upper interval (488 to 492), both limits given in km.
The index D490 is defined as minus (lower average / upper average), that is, -0.982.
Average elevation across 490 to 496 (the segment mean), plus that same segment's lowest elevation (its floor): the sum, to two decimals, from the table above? 3.78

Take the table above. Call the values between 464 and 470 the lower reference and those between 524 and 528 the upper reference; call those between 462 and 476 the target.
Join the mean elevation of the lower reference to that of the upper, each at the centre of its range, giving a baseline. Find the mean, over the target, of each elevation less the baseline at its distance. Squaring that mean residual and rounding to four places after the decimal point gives 0.0002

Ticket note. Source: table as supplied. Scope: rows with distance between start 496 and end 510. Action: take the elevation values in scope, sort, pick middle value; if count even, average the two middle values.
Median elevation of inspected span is 1.96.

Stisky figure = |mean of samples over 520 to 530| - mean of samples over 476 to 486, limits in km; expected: 0.233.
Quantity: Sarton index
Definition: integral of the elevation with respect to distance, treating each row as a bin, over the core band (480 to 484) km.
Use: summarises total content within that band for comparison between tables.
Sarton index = 7.54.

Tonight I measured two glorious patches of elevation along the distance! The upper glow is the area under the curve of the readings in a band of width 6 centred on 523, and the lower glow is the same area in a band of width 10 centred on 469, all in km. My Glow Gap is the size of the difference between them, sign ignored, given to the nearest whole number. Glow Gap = 6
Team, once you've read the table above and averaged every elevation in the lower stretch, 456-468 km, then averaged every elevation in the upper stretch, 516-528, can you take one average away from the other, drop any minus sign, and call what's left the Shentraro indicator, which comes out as 0.26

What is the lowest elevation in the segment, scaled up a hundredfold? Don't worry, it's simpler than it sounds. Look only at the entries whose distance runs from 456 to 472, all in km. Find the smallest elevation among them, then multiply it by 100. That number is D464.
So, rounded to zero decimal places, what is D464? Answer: 179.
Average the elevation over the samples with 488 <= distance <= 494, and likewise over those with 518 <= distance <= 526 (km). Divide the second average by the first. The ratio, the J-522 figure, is 1.10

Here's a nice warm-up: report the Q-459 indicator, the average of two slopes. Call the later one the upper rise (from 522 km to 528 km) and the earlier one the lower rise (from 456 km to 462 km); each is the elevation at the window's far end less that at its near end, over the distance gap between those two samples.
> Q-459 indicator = 0.0035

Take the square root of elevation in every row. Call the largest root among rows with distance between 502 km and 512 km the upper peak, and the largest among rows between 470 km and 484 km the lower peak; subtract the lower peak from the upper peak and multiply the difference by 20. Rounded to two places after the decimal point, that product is 0.69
